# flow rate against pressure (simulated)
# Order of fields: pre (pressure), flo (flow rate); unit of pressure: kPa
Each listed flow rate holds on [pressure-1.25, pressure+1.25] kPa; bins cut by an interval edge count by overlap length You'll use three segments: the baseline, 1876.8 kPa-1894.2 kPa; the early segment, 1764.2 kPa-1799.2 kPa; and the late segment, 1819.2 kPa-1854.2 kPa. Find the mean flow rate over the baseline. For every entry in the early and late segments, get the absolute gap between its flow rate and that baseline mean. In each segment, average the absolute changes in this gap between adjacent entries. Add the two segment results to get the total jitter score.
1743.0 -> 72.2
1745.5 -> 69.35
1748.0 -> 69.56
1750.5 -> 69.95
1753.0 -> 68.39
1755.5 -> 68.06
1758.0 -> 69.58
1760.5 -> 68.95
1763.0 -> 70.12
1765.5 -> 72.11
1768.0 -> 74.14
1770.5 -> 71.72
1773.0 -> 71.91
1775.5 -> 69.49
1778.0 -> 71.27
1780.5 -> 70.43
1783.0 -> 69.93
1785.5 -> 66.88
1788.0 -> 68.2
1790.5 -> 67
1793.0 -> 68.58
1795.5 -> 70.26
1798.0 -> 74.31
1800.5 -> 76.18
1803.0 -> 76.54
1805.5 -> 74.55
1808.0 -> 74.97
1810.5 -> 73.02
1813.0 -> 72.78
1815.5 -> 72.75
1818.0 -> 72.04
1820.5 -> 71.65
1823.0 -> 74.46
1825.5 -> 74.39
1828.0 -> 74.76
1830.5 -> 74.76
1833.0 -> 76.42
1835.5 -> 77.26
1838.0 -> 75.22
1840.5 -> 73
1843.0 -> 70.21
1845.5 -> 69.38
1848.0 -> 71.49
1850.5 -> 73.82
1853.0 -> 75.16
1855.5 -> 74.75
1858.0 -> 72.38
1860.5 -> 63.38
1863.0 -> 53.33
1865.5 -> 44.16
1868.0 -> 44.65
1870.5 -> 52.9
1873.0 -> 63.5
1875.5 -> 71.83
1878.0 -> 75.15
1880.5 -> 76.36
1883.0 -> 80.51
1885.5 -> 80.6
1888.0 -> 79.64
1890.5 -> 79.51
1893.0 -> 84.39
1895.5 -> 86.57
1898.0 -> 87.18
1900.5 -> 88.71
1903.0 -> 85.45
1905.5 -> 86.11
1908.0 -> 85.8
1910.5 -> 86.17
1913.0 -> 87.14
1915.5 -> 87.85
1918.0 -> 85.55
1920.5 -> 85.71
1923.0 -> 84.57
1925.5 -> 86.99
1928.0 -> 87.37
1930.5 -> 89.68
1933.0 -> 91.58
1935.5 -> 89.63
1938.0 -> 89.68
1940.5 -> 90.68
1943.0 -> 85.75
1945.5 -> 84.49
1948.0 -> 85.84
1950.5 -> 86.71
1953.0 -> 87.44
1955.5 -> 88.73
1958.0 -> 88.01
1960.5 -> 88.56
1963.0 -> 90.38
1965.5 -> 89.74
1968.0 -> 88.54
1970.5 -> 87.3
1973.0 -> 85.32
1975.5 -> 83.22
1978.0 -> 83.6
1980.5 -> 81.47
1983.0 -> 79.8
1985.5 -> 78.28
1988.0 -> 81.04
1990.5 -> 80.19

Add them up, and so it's 3.3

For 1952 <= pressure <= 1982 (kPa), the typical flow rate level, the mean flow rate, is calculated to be 87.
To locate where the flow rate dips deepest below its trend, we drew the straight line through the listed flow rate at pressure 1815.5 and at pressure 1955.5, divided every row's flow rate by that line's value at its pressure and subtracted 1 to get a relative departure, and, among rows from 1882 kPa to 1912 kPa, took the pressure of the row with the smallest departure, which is 1890.5 kPa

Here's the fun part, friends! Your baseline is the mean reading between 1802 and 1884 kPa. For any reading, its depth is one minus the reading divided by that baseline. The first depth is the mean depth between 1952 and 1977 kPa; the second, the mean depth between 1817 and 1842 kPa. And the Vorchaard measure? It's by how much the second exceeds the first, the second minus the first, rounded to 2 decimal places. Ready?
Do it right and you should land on 0.19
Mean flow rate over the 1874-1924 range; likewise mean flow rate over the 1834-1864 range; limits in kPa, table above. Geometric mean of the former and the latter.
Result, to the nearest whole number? 77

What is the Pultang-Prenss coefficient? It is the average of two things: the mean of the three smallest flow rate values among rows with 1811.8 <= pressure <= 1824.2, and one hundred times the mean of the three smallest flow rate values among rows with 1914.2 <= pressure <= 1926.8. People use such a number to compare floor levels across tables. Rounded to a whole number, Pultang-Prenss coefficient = 4300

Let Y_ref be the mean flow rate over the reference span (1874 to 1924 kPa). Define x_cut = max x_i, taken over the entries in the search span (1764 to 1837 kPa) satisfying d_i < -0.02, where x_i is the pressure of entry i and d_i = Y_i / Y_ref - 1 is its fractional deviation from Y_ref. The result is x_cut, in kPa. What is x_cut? 1835.5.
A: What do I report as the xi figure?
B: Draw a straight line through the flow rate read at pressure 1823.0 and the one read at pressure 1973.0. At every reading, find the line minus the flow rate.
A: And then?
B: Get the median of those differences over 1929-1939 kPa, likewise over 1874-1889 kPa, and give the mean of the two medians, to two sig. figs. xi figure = -3.2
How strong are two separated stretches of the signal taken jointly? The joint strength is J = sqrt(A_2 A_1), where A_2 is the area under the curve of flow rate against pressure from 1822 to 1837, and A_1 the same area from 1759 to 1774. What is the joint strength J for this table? 1101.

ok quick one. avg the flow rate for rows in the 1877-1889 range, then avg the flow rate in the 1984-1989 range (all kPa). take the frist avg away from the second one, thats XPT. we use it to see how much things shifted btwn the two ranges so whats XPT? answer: 1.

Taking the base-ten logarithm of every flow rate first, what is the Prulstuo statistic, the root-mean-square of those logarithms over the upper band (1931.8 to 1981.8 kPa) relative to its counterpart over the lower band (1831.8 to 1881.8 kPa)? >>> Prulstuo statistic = 1.06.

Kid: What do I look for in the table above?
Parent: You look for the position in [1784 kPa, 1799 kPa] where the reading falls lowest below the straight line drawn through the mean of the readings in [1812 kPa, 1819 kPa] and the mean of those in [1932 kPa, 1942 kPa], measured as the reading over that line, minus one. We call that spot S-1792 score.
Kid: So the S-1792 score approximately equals 1790.5 kPa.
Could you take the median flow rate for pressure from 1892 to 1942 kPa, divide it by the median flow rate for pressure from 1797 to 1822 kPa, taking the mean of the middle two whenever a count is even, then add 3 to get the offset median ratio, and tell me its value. 4.18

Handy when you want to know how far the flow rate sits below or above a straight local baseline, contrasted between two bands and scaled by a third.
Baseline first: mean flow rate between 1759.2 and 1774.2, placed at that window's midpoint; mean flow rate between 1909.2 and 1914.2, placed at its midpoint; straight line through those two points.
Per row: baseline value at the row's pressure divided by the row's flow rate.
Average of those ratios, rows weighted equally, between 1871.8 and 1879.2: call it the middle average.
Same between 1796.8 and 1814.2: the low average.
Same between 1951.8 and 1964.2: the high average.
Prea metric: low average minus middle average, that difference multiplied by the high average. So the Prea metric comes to -0.18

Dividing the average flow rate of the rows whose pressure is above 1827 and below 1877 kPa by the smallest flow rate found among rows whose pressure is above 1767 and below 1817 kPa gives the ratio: 1.01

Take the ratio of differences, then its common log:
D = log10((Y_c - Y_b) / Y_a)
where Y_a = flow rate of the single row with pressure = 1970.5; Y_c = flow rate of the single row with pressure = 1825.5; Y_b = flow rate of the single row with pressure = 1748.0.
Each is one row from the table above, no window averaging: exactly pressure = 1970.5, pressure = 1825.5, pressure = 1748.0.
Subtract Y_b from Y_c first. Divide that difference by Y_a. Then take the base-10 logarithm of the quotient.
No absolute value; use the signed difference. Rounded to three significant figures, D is -1.26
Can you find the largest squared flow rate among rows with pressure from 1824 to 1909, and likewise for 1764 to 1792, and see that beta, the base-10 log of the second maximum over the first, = -0.156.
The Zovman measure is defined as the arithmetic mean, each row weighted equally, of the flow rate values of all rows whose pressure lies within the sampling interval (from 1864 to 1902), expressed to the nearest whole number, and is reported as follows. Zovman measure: 73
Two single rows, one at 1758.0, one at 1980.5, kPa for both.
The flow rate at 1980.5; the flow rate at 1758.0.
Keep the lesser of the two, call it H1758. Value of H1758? 69.6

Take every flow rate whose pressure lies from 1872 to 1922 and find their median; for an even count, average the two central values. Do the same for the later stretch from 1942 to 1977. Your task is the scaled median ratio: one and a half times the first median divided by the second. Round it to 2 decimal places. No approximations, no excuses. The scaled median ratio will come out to 1.47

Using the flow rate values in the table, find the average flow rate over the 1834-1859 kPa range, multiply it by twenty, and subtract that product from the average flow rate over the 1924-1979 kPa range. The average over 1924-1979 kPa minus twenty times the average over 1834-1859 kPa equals -1378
